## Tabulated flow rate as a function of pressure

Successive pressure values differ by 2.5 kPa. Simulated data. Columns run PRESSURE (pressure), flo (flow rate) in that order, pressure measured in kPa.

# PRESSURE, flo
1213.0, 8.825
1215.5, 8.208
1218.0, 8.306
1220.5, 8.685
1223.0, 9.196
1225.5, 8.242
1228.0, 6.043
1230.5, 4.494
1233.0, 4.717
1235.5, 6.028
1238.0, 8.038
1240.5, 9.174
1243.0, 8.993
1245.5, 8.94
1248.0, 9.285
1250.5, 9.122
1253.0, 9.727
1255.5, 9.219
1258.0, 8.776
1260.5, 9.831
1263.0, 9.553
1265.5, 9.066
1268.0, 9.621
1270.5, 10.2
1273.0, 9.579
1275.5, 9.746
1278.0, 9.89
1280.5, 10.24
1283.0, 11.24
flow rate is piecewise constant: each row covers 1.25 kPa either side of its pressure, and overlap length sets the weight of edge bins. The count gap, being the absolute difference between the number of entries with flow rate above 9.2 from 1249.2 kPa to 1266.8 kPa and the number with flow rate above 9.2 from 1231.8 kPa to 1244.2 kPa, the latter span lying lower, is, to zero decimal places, 4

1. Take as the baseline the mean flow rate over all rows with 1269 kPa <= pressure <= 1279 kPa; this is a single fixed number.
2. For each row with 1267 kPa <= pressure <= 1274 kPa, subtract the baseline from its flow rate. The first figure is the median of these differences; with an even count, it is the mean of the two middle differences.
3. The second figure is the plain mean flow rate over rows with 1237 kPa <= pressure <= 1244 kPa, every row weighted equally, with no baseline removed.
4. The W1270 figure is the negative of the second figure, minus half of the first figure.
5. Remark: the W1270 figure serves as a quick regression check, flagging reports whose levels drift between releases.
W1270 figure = -8.6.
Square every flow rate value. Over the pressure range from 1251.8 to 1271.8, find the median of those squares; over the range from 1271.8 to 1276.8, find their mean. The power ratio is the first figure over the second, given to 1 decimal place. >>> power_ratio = 1.0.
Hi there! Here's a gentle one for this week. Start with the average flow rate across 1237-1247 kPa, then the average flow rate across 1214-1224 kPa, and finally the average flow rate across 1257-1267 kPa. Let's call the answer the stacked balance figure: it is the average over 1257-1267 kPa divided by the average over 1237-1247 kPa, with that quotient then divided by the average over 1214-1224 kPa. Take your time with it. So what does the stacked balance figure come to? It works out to 0.123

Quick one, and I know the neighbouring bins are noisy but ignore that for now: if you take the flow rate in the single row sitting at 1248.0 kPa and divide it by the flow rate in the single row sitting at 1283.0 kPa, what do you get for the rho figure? 0.83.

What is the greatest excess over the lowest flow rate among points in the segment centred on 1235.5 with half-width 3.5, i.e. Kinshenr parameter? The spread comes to 3.3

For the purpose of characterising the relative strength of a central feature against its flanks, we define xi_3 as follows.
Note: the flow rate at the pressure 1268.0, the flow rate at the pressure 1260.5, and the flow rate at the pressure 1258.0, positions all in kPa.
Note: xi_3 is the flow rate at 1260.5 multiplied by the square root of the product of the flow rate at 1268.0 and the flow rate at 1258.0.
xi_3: 90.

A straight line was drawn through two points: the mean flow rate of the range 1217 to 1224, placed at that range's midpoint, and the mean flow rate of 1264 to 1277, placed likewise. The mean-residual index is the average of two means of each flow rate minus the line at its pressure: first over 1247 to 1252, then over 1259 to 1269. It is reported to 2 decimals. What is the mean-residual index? -0.03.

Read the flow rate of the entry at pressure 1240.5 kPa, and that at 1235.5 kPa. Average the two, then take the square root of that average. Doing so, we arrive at 2.76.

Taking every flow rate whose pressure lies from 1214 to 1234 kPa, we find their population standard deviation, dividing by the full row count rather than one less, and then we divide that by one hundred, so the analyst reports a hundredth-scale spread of 0.0174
